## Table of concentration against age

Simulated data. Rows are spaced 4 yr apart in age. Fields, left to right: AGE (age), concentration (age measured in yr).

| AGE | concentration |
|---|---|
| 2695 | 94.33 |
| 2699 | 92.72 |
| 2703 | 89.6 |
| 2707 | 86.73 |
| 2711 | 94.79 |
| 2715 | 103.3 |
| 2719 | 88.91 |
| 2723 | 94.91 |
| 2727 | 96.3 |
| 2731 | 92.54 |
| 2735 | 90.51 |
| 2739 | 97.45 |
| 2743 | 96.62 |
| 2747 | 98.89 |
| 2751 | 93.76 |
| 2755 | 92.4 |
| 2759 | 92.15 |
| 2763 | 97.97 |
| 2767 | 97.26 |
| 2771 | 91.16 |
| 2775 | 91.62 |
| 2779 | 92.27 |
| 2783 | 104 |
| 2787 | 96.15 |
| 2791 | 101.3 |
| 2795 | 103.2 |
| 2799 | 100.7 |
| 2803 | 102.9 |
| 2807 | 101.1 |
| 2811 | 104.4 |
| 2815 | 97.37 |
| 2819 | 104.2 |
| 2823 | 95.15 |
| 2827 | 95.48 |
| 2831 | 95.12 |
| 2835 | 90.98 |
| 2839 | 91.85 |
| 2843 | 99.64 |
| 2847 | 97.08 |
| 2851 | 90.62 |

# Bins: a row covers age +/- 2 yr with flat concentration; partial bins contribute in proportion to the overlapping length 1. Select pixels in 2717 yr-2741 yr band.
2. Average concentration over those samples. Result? 93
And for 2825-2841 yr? 93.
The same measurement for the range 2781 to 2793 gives 100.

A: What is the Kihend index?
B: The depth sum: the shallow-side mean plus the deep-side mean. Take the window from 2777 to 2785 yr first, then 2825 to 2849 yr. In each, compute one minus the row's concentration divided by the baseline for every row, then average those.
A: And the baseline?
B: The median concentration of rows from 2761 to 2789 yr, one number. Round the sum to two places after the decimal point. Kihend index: -0.01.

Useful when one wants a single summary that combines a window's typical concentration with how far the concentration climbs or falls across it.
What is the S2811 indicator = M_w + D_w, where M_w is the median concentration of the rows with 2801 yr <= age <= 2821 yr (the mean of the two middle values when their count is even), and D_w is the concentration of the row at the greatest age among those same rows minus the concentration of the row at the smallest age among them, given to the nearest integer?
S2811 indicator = 104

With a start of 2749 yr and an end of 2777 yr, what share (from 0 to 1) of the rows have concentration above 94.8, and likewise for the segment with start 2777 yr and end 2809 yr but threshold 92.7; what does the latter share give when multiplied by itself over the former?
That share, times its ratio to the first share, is 2.7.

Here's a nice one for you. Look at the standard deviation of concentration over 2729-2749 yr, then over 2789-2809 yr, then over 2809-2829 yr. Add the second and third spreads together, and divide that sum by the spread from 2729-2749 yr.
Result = 1.63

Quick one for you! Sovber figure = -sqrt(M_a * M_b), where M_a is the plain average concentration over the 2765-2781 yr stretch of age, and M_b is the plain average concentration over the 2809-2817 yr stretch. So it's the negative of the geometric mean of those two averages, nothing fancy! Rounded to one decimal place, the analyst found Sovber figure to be -96.9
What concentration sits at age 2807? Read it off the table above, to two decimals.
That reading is 101.10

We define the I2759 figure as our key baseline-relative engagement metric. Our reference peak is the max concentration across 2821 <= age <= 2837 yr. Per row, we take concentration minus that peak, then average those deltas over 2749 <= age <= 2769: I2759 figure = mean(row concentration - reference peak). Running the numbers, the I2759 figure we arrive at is -0.8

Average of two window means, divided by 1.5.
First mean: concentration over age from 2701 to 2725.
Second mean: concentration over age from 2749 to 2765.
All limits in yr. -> 62.4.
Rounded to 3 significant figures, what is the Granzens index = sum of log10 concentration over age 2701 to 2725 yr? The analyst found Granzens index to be 11.8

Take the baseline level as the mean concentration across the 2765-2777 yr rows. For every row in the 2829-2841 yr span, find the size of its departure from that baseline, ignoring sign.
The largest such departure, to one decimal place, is 2.4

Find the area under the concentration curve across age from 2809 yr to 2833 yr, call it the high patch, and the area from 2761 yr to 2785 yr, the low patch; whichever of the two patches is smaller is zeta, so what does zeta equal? 2297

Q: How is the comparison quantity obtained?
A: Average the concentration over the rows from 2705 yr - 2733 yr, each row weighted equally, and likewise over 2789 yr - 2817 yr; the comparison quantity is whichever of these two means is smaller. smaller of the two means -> 93.9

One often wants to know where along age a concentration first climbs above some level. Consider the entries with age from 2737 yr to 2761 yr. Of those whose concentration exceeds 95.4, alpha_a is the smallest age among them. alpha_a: 2739 yr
